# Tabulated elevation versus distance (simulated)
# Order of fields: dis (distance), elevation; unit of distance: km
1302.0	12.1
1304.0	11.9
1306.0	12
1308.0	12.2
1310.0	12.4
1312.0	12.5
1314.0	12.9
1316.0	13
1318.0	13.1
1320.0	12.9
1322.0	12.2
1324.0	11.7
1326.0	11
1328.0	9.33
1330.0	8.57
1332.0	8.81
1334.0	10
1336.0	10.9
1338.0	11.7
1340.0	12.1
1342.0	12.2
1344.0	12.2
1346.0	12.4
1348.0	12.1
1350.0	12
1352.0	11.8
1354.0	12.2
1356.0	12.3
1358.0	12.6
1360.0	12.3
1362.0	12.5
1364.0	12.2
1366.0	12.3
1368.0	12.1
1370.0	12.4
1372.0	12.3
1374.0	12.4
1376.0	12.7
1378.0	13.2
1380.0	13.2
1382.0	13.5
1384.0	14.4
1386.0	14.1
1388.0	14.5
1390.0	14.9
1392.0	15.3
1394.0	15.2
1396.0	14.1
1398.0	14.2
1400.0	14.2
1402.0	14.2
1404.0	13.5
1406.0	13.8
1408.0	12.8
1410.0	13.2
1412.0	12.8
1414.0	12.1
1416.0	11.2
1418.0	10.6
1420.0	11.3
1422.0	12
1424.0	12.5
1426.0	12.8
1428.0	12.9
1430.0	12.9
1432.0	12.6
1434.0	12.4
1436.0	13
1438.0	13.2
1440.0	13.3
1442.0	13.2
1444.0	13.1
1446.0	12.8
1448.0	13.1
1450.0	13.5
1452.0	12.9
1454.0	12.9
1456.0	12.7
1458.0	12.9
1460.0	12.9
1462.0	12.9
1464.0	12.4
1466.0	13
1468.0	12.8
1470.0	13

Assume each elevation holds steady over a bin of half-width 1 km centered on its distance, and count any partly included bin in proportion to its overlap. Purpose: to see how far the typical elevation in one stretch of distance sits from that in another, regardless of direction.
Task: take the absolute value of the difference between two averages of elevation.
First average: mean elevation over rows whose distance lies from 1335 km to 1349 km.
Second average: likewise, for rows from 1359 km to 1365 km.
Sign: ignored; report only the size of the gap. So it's 0.4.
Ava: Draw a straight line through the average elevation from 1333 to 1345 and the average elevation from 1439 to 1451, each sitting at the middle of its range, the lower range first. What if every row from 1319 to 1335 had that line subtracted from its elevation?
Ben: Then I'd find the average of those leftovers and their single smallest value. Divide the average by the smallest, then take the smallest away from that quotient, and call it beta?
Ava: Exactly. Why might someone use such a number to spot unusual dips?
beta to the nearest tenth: 3.1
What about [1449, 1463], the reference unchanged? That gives 1.2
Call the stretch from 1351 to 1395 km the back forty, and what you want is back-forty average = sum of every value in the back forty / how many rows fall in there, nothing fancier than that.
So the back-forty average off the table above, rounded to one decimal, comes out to 13.1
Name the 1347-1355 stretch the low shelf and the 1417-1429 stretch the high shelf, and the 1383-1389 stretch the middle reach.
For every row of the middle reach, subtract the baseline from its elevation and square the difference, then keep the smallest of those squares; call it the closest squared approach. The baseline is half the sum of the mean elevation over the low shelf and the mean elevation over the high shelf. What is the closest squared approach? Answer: 4.3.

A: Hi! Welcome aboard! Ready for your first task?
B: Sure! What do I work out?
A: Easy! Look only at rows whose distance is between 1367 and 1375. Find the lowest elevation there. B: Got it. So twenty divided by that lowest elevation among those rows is 1.65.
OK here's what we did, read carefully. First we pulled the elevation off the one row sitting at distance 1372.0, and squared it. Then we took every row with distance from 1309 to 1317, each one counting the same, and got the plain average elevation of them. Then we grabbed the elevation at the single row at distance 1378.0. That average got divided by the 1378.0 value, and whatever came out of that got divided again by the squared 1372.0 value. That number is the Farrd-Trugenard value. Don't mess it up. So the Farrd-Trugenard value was 0.0064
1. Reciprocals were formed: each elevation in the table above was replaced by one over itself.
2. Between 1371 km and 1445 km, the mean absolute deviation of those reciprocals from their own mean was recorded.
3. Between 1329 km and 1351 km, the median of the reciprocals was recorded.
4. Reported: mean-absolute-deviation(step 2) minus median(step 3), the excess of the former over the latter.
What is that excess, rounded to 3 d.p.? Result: -0.079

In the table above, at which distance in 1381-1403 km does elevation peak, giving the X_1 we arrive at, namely 1392.0 km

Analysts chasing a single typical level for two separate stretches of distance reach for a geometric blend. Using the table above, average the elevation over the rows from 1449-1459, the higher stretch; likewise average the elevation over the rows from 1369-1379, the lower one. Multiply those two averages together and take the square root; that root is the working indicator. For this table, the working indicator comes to 12.8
